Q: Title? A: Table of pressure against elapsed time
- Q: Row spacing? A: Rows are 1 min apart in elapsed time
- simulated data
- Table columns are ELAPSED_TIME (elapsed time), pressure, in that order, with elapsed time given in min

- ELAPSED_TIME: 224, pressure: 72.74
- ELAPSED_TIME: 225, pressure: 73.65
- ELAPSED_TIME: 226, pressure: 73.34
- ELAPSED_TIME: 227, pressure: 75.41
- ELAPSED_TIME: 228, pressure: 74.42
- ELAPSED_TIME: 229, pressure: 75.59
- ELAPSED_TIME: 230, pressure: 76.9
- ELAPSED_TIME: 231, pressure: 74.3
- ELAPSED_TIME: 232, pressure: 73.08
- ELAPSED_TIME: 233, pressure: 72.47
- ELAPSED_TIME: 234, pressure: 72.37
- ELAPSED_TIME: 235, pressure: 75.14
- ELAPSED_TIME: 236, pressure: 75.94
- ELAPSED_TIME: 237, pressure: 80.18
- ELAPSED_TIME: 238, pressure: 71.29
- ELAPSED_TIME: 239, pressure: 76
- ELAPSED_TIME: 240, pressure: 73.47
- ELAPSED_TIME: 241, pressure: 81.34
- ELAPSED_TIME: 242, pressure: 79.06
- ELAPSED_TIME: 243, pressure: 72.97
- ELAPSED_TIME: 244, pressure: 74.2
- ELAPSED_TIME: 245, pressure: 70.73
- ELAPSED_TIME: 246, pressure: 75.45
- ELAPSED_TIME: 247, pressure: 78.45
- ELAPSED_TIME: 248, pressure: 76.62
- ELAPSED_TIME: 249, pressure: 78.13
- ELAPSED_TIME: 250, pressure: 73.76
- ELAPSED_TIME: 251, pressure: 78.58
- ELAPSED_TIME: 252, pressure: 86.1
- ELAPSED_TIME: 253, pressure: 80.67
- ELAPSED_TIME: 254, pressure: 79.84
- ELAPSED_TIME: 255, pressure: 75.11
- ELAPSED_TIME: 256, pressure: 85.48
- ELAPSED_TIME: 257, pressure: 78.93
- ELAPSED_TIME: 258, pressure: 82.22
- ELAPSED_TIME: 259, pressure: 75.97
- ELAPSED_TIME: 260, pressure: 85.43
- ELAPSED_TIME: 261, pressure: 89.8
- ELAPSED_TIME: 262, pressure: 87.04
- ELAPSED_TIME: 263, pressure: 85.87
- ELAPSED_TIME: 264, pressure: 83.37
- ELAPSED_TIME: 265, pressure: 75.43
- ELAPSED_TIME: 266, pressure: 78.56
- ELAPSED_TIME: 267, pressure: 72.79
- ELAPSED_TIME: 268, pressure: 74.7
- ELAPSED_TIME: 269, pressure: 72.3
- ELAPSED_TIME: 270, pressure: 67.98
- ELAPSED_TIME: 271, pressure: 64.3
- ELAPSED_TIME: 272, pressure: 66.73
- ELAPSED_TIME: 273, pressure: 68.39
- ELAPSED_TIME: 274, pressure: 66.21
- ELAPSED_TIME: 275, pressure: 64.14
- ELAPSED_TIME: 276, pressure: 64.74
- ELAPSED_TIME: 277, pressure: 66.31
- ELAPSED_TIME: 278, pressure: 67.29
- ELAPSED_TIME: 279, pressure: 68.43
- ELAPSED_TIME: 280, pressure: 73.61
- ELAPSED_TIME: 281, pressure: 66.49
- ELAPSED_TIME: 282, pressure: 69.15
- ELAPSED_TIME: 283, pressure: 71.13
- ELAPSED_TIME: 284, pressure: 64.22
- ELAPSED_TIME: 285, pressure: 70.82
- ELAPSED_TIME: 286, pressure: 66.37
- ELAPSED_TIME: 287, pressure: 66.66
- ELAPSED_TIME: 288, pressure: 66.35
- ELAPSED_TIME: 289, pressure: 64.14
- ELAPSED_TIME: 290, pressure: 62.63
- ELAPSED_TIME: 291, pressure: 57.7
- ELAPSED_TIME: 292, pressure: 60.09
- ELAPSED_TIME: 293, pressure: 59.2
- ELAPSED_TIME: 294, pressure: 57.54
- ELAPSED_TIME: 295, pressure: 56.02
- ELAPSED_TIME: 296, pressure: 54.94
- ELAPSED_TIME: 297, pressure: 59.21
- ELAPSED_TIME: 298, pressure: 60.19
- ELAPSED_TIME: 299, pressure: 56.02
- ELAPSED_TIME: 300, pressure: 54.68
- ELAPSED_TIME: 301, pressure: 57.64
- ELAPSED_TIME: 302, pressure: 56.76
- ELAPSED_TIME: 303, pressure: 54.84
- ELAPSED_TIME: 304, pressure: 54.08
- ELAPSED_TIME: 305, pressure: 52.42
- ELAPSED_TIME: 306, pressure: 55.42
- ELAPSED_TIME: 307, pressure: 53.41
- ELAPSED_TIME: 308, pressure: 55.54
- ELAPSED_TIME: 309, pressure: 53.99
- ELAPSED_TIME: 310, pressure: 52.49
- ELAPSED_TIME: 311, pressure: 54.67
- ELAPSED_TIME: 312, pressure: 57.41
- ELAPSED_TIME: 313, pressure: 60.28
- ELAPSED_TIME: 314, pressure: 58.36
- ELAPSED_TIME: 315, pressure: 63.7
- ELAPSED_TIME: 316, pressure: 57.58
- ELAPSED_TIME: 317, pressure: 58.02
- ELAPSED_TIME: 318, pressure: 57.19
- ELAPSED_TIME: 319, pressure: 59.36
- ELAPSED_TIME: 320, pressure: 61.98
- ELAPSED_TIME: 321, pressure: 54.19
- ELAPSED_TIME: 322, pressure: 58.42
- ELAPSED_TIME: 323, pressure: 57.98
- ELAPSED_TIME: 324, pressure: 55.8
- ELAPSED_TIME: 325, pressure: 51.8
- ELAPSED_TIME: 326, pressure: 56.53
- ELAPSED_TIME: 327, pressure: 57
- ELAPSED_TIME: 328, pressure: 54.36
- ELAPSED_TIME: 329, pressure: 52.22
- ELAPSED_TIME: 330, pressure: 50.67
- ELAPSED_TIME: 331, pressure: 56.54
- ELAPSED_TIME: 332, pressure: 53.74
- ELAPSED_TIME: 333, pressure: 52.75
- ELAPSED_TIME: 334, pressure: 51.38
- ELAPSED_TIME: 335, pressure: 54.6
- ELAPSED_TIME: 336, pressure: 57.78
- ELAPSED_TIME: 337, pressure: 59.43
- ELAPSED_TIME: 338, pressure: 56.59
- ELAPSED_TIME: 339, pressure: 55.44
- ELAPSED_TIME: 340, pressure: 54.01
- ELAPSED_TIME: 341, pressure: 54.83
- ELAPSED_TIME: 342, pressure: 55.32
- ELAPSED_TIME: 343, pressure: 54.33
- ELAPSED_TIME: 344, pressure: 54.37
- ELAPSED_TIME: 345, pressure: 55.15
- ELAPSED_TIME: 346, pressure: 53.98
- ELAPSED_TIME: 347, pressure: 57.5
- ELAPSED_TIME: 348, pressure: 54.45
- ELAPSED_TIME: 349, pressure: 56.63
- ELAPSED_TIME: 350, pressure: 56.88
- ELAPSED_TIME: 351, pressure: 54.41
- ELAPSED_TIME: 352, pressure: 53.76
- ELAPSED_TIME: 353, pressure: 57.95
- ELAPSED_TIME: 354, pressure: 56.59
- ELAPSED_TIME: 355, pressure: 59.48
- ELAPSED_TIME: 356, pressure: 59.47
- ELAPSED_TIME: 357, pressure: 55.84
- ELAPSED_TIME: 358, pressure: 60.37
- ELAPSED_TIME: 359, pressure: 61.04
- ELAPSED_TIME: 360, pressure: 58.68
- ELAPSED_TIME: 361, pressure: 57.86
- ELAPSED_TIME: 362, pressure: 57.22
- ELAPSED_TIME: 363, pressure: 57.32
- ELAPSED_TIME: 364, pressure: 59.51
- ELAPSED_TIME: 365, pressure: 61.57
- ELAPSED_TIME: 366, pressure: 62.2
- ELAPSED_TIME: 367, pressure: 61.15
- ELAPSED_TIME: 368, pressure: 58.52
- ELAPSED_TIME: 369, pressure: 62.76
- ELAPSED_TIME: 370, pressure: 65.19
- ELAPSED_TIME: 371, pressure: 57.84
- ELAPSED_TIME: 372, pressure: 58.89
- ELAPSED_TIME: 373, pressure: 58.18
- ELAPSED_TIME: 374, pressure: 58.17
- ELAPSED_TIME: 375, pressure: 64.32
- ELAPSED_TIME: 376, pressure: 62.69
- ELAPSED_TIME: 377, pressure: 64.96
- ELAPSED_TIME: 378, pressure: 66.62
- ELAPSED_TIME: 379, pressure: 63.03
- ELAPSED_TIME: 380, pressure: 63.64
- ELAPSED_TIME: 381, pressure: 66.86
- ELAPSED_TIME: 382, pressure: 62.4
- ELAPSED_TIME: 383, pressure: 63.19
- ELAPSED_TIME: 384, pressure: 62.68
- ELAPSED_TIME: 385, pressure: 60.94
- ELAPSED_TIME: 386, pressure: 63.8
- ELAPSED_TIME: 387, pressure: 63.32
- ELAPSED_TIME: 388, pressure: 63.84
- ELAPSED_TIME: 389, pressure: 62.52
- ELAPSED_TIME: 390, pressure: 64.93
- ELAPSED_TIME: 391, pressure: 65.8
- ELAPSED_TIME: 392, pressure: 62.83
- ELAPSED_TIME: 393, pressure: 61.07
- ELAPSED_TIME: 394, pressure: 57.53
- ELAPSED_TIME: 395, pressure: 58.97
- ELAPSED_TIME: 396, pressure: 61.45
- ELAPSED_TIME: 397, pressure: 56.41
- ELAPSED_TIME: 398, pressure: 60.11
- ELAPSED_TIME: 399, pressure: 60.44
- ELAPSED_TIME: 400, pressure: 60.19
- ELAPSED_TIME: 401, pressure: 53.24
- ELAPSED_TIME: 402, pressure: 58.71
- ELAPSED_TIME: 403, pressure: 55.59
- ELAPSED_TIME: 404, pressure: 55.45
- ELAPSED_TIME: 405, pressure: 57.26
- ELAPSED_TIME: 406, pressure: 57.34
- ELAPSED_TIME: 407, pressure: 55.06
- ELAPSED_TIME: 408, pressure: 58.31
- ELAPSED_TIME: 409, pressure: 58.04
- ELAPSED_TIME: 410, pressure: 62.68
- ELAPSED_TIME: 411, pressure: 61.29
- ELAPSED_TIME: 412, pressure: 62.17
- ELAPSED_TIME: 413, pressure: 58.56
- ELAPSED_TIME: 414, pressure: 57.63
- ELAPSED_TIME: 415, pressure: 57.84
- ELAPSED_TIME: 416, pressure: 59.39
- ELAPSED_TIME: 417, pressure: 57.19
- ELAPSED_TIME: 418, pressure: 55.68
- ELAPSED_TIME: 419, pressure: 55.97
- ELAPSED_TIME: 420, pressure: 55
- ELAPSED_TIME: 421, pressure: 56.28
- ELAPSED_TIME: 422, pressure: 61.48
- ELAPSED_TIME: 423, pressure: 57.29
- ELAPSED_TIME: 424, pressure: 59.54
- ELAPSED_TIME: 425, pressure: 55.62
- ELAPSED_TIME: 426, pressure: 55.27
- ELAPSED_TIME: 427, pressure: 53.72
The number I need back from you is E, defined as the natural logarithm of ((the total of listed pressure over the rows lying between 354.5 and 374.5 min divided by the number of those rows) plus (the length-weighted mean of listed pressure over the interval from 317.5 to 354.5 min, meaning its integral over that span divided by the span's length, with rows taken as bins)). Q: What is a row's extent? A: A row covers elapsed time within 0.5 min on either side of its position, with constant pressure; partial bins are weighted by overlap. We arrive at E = 4.75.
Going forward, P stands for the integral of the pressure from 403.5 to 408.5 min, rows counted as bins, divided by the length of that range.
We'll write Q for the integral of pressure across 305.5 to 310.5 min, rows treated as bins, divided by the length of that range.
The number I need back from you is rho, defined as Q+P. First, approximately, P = 57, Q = 54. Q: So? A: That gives 111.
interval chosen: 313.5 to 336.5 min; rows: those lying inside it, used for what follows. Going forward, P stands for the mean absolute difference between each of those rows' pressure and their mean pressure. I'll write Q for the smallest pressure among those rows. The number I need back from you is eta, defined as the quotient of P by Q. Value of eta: 0.052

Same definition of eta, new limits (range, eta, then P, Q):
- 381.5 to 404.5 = 0.049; 2.6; 53.24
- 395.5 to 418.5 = 0.037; 1.9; 53.24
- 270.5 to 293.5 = 0.048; 2.8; 57.7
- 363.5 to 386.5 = 0.037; 2.1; 57.84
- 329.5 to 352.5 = 0.030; 1.5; 50.67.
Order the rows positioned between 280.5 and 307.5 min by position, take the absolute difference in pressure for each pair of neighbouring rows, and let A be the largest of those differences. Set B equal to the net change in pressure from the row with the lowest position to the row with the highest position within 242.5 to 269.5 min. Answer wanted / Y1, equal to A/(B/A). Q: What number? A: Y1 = -71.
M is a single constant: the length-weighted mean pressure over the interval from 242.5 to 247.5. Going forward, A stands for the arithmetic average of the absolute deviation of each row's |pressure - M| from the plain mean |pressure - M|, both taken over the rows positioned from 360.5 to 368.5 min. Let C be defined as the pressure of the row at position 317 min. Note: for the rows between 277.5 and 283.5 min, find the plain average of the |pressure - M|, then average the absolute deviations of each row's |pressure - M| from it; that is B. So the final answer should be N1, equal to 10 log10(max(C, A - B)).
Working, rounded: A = 1.7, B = 2.0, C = 58.02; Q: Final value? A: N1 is 17.6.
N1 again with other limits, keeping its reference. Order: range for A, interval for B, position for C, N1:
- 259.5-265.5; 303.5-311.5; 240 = 18.7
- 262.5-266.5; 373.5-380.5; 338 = 17.5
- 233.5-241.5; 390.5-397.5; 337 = 17.7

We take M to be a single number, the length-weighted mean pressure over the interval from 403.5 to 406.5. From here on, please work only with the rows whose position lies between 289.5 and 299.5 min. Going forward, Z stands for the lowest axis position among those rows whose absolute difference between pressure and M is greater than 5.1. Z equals 290 min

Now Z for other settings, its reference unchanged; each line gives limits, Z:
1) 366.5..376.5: 369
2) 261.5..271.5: 262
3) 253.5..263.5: 254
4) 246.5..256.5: 247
